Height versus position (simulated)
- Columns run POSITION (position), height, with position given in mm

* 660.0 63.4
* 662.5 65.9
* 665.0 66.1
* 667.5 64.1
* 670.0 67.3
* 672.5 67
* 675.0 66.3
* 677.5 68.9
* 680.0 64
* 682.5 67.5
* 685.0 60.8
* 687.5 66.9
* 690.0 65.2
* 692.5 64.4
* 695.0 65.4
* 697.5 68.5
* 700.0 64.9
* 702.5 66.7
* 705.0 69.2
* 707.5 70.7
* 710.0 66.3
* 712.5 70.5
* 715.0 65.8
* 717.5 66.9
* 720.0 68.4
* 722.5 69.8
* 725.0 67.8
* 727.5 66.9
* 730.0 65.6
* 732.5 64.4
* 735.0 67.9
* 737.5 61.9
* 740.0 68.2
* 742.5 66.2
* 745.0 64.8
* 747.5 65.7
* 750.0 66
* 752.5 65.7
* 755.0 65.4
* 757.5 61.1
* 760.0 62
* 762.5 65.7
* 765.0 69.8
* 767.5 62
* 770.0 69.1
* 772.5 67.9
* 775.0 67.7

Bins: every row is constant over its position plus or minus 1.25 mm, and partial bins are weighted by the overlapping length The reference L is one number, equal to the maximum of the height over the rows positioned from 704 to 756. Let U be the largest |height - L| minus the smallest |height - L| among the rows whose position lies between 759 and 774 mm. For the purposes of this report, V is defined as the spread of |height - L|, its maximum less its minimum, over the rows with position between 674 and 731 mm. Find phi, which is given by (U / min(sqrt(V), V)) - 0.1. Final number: 2.4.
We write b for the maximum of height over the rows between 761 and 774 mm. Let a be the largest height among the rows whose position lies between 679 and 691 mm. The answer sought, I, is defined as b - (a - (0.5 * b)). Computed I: 37.2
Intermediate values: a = 67.5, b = 69.8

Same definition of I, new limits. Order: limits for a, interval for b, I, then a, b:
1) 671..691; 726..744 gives 33.4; 68.9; 68.2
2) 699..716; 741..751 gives 28.6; 70.7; 66.2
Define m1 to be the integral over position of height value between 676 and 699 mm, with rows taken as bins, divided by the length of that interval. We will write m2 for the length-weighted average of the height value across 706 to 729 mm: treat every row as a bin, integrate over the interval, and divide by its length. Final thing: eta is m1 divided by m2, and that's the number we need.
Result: 0.97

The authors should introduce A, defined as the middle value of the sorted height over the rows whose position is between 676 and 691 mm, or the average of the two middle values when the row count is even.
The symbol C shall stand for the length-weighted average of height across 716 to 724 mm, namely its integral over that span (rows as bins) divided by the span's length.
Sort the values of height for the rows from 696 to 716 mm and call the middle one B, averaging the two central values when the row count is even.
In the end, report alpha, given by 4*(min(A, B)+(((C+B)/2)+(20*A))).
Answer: 5820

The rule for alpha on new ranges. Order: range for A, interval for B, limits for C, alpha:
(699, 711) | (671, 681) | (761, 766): 5871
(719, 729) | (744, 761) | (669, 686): 5972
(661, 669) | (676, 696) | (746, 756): 5795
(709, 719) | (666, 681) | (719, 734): 5862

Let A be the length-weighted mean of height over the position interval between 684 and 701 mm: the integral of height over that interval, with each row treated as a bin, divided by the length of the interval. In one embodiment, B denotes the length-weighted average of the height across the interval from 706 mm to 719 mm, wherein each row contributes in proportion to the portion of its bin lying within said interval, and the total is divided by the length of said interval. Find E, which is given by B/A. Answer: 1.044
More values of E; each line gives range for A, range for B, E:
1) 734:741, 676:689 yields 0.997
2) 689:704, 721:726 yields 1.044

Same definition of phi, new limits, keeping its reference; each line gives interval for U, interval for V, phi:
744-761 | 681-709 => 1.5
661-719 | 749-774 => 3.3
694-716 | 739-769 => 1.9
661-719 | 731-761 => 3.6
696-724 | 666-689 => 1.9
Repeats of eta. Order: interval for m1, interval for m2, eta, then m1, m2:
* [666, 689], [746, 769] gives 1.02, 65.9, 65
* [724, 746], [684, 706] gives 1.00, 66.0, 66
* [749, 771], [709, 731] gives 0.96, 65.1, 68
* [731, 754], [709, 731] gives 0.97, 65.6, 68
